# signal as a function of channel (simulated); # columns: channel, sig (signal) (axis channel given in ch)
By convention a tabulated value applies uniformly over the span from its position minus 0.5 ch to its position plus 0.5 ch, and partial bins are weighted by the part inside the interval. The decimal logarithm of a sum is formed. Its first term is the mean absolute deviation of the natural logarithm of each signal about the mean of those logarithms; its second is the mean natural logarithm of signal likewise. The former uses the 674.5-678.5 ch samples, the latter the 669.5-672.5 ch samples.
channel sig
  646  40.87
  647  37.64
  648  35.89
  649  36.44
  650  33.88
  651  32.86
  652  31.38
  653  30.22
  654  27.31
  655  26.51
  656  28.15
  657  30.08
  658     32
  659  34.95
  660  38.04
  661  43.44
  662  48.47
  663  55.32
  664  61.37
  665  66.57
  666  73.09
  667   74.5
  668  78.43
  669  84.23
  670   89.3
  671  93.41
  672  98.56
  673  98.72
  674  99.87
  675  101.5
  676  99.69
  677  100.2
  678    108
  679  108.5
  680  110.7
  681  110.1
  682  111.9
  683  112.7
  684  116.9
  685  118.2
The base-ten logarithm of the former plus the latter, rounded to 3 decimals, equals 0.660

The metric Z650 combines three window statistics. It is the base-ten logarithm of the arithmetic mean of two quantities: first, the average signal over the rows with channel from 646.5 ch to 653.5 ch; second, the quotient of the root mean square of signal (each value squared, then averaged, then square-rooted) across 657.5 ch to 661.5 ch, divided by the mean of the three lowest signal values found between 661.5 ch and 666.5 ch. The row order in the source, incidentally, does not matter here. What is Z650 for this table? 1.24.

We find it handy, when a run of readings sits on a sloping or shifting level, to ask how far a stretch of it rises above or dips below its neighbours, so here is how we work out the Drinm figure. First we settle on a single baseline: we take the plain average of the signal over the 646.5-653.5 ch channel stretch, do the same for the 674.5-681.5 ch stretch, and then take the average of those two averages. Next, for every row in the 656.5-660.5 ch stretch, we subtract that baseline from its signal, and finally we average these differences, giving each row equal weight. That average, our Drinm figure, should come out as -36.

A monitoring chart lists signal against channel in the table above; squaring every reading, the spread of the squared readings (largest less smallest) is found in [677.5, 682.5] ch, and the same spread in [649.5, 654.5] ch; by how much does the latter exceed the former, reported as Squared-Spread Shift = -456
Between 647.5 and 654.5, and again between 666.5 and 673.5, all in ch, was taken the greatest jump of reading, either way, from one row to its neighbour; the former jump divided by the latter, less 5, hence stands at -4.50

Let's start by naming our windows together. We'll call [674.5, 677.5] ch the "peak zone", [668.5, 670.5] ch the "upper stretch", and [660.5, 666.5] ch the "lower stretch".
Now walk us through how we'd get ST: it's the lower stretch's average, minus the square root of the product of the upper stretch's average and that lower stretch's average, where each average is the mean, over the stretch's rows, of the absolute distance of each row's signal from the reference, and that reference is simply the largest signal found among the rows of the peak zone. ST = 18.2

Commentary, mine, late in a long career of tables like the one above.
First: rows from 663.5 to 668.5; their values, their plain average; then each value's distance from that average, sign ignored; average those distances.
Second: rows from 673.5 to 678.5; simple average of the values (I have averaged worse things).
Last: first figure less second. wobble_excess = -96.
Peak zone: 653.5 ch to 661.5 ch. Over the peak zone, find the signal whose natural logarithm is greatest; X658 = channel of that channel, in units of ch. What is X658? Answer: 661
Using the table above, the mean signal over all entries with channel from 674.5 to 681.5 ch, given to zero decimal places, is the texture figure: 106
